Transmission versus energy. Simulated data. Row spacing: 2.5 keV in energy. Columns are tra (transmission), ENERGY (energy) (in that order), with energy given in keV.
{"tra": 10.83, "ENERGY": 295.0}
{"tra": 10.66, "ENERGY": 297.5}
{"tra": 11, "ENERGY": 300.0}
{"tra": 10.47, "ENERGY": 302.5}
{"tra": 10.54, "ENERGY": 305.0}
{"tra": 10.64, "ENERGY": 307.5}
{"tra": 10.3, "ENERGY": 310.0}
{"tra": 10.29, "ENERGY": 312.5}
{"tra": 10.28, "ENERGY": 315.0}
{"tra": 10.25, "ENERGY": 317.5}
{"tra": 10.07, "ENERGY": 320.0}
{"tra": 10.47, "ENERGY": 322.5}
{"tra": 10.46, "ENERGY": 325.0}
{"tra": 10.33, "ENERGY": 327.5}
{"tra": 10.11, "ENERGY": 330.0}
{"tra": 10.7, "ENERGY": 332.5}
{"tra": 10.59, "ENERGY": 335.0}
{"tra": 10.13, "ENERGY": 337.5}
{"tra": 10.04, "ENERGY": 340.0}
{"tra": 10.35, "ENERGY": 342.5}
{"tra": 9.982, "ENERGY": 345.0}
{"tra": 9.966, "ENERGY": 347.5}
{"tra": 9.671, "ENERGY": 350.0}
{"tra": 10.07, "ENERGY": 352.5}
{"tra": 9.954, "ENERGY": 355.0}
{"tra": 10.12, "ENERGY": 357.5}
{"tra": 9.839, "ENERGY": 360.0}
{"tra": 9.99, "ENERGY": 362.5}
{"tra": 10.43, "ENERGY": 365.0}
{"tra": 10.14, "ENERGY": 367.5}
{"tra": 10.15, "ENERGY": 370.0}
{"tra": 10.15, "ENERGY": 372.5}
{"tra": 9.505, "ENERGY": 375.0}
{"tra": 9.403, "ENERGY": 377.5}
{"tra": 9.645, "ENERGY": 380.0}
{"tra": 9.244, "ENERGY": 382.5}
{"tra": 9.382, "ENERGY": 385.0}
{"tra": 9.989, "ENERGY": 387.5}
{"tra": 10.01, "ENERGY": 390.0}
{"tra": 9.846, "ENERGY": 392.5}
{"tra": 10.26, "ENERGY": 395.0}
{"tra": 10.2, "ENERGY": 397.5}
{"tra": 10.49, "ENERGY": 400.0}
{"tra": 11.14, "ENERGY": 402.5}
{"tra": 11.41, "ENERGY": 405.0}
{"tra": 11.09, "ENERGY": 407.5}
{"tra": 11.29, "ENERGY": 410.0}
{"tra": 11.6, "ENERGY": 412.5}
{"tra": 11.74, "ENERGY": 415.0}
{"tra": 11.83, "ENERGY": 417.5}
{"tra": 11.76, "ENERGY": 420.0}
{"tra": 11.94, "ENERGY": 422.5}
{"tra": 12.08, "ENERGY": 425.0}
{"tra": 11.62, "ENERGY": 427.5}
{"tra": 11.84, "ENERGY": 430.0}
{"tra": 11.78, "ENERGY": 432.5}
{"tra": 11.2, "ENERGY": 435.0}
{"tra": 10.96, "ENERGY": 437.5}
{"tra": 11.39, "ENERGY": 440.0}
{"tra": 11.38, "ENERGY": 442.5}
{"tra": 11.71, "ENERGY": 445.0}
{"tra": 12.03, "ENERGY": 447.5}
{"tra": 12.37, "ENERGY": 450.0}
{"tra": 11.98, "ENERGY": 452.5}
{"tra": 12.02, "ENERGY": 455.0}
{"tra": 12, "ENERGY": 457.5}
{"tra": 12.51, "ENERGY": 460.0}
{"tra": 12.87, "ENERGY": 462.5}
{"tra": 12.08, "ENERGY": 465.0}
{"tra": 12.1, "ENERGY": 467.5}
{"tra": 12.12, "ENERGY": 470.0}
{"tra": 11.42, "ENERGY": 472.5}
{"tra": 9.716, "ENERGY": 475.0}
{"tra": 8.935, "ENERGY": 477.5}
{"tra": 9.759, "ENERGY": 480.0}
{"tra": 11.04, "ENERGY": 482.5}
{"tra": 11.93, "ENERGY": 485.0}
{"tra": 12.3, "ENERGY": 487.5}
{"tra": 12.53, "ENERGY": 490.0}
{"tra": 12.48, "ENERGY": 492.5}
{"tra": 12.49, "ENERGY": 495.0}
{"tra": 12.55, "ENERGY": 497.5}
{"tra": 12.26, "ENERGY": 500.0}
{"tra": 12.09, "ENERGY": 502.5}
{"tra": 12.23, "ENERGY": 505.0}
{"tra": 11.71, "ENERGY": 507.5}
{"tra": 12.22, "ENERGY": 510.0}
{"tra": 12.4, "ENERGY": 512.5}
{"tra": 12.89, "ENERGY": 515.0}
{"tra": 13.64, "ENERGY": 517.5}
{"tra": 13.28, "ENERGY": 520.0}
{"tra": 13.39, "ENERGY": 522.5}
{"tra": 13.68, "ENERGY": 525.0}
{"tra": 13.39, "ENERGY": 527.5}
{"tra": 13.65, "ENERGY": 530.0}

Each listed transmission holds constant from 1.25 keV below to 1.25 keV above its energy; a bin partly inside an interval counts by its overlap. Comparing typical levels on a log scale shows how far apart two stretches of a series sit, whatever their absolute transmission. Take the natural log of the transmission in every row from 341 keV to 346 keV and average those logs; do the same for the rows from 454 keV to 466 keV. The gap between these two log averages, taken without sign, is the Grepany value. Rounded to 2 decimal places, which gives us 0.19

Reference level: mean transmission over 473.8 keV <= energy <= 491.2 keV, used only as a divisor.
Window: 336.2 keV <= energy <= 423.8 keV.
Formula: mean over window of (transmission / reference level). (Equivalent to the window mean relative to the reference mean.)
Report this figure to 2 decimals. 0.95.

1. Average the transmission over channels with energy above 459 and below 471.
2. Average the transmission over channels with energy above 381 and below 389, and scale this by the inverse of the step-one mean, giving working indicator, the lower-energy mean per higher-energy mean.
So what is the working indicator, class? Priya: 0.77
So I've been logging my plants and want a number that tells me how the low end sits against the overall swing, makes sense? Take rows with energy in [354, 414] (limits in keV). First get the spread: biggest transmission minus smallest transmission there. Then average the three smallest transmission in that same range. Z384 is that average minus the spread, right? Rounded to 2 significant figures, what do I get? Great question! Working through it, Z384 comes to 7.0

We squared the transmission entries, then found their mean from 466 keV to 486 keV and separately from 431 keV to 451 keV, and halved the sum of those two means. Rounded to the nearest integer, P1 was 127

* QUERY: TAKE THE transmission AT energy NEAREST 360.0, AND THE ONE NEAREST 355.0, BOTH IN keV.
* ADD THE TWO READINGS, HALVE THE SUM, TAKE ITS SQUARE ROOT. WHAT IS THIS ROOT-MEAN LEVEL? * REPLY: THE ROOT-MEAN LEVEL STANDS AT 3.15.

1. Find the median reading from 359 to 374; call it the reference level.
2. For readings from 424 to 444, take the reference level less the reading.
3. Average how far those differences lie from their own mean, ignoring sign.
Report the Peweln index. 0.30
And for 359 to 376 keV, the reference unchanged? 0.22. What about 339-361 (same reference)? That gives 0.13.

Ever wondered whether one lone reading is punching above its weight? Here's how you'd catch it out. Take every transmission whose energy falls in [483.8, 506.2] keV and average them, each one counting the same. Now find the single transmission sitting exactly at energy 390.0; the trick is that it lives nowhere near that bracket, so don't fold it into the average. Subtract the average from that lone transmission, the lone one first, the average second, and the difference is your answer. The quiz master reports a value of -2.3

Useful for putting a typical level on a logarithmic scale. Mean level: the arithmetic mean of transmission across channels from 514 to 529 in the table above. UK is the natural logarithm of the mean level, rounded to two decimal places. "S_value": 2.59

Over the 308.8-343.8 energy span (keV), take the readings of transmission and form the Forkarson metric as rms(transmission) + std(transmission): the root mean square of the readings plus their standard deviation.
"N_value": 10.5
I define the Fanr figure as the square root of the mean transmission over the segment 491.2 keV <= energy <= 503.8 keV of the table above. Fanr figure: 3.5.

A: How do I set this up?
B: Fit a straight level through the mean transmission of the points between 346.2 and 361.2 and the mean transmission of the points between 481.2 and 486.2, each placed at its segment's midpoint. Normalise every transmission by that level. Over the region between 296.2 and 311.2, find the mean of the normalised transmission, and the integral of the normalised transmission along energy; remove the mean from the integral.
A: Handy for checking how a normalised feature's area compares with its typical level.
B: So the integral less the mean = 15.9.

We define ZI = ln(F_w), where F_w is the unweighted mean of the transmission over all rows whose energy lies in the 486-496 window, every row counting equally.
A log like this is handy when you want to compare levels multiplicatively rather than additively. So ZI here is 2.52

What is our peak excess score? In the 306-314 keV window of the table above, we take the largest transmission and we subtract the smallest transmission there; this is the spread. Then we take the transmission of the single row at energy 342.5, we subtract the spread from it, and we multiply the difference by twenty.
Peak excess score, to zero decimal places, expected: 200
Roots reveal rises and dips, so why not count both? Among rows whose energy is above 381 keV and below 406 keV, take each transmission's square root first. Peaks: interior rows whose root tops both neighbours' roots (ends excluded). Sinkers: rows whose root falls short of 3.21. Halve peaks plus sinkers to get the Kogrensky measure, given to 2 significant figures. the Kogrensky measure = 4.5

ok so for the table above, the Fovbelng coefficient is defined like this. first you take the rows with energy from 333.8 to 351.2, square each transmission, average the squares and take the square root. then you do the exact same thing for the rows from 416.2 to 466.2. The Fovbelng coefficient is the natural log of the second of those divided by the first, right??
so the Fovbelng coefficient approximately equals 0.16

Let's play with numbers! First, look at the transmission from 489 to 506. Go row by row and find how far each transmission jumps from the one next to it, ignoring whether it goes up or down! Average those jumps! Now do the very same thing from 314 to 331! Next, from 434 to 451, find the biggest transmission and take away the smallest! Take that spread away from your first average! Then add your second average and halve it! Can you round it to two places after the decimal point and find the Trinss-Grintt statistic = -0.56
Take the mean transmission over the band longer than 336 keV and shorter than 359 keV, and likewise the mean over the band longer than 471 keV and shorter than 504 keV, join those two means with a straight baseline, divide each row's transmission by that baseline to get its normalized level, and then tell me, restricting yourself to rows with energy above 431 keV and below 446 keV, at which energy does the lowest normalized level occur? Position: 437.5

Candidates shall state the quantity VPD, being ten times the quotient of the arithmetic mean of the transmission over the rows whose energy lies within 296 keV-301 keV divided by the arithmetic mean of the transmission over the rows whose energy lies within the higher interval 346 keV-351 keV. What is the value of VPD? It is 11.0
